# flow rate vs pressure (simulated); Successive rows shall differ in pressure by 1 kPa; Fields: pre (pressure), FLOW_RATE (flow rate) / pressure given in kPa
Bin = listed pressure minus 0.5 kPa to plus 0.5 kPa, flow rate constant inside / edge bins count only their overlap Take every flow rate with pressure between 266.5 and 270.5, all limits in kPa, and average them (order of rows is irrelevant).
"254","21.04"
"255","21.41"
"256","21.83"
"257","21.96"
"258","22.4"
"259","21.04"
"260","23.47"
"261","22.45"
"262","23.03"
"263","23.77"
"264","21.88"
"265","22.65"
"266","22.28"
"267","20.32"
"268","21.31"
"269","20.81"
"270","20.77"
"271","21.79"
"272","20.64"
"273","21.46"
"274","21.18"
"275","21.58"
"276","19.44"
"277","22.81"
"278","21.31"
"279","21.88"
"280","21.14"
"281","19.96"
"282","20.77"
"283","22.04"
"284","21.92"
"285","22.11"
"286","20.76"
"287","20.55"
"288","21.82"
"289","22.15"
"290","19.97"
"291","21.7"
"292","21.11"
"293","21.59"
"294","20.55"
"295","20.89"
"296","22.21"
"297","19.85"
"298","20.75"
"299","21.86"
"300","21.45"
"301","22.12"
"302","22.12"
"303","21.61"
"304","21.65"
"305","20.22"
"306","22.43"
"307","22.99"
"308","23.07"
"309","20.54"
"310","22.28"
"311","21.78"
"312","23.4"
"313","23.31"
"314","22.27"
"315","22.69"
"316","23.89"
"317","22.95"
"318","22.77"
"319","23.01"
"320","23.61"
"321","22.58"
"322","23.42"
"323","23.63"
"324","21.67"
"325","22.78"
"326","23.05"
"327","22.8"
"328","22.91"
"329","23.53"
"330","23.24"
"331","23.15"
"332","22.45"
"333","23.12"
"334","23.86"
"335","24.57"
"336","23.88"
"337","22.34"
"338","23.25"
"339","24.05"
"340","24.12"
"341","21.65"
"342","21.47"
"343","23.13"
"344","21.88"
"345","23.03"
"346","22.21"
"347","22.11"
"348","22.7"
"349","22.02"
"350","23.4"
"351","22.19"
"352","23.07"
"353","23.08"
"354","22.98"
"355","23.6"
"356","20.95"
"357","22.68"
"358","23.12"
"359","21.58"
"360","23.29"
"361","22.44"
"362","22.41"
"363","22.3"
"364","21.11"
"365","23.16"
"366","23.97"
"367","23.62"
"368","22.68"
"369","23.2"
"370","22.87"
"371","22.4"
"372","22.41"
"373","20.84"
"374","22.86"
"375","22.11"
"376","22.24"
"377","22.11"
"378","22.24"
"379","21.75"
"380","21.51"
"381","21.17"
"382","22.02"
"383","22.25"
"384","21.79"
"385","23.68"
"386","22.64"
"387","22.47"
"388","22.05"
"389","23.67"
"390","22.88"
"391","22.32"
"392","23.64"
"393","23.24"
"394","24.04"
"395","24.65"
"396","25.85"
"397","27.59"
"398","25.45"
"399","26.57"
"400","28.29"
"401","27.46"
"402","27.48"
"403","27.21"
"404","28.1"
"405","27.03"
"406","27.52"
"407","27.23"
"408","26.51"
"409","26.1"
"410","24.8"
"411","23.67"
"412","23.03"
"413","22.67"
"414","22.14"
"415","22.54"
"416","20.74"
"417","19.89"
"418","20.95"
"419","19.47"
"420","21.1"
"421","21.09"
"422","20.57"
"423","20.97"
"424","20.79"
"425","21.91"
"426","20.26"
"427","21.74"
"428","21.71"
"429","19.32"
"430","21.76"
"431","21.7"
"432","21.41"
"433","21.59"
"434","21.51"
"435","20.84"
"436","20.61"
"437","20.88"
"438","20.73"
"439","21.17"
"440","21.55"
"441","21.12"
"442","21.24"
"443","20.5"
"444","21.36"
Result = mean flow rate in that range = 20.8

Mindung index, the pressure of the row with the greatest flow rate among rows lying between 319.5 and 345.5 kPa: 335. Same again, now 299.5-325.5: 316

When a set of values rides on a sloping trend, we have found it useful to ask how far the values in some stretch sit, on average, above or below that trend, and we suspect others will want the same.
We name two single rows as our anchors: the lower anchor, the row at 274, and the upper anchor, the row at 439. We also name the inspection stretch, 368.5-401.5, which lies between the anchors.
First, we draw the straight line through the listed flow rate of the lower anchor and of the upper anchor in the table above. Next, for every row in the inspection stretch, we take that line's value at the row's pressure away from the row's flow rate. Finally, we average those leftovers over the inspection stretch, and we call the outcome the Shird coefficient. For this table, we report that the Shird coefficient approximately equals 2.2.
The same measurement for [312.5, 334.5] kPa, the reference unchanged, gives 1.9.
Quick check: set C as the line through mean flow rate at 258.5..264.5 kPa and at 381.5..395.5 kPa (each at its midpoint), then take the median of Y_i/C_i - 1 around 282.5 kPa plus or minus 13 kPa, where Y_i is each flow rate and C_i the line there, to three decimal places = -0.062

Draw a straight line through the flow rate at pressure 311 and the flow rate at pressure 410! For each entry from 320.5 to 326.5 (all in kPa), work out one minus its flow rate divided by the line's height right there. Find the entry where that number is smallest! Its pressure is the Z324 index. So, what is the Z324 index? 323 kPa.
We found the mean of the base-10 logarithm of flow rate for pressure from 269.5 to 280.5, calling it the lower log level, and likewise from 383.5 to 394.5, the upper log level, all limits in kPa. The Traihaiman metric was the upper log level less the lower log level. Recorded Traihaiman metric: 0.033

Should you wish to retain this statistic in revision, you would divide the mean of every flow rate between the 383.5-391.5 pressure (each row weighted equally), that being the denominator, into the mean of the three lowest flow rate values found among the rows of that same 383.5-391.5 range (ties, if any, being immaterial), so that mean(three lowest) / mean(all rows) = 0.972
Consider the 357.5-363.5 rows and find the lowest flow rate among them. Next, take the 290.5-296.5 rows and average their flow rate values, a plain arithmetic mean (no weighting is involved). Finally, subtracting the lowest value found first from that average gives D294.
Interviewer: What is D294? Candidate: -0.2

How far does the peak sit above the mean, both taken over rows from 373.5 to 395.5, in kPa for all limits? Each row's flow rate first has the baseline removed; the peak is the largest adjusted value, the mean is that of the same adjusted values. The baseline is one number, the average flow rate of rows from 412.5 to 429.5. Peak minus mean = 2.0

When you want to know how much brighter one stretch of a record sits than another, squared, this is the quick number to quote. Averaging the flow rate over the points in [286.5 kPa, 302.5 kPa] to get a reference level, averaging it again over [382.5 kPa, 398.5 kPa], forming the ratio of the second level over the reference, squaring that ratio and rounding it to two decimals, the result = 1.23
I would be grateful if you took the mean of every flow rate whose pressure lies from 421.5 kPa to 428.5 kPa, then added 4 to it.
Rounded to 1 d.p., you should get 25.1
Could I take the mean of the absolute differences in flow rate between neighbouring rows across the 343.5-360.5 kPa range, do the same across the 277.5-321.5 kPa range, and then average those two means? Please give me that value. 0.93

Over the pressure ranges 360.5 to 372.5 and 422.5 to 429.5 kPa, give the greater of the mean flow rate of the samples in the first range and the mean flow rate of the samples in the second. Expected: 22.7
